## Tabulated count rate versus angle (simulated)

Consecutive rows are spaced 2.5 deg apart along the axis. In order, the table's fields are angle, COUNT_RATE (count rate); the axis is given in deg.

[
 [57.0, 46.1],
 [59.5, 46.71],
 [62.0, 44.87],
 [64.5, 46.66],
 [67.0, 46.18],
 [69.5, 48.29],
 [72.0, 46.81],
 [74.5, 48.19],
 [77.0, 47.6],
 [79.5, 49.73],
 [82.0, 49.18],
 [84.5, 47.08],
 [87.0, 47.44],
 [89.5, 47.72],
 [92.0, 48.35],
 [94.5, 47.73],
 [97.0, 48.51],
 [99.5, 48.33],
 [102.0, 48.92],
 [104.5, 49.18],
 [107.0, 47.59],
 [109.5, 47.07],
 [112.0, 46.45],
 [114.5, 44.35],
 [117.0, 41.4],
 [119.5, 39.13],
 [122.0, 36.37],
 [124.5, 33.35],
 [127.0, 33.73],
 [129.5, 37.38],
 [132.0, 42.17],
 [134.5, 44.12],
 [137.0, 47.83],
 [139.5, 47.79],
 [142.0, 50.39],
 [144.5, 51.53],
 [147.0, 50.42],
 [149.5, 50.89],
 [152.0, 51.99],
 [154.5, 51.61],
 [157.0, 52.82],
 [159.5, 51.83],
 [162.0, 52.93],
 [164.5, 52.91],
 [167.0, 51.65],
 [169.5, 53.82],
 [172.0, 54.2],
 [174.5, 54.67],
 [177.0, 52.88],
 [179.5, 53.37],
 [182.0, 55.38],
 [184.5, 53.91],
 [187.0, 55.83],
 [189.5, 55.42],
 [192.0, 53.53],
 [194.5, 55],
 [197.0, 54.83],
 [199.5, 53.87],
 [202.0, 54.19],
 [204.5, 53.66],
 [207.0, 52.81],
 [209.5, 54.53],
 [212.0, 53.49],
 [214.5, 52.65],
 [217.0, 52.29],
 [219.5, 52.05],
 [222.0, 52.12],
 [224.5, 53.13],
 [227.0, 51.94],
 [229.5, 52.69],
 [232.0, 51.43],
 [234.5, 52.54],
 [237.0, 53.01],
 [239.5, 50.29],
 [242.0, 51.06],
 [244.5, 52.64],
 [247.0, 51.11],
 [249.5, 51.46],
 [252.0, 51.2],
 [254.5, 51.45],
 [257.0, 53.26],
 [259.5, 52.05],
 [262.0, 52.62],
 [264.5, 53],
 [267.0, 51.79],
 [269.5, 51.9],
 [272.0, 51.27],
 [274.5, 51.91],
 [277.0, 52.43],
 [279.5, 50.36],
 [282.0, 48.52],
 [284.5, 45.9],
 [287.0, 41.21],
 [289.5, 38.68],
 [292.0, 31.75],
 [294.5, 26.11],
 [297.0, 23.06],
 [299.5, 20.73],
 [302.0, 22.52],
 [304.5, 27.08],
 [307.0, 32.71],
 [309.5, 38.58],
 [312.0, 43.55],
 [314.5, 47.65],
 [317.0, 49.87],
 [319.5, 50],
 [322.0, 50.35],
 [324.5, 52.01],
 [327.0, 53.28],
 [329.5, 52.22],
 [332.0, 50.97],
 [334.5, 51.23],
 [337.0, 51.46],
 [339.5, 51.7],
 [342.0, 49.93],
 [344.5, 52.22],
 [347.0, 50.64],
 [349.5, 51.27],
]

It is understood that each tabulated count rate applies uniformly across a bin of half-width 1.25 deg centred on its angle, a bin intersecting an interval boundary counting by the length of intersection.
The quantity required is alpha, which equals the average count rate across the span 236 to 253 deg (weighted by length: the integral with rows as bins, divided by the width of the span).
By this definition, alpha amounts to 52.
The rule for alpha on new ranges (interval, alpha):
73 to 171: 47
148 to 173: 52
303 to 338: 46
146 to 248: 53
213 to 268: 52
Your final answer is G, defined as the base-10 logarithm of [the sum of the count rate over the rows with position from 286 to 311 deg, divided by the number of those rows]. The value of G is 1.48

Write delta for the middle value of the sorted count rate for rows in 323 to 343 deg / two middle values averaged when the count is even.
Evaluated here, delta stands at 51.6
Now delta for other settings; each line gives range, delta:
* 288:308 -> 26.6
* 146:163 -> 51.8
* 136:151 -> 50.4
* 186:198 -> 55.0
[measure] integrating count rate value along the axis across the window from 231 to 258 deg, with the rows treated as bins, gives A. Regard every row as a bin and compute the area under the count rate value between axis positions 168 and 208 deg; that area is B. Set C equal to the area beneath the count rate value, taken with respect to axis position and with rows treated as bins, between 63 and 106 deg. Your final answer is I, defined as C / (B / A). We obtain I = 1330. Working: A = 1397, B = 2168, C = 2063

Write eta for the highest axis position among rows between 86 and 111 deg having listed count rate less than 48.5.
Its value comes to 109.5 deg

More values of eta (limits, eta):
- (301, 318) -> 314.5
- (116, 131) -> 129.5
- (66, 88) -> 87.0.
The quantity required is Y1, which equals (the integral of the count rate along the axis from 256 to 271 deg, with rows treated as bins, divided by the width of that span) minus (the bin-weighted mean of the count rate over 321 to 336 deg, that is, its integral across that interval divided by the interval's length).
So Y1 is 1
